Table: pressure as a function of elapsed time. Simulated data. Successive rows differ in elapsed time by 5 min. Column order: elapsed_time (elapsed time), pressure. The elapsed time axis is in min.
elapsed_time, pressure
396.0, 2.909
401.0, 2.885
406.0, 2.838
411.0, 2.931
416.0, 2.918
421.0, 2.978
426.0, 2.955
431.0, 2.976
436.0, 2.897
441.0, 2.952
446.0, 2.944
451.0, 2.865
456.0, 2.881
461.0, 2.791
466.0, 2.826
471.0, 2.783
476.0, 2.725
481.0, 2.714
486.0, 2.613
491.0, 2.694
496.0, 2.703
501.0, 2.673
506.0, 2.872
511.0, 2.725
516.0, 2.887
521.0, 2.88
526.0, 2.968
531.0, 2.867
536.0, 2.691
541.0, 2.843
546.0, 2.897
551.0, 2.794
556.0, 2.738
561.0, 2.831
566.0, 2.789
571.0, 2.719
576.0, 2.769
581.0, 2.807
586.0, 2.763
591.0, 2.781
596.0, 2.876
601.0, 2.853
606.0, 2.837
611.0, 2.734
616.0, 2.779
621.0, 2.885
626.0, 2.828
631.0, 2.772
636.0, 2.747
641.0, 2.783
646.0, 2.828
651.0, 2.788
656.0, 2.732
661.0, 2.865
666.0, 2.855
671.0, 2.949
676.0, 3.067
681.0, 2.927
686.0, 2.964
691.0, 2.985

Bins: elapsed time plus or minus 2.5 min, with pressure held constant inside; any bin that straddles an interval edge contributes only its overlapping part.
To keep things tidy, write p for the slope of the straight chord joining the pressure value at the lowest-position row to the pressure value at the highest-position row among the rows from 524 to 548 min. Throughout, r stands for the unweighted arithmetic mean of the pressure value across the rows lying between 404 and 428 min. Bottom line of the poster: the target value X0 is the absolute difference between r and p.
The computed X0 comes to 2.93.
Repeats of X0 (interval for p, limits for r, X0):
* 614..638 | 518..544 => 2.85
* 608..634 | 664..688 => 2.95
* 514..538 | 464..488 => 2.74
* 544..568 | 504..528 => 2.87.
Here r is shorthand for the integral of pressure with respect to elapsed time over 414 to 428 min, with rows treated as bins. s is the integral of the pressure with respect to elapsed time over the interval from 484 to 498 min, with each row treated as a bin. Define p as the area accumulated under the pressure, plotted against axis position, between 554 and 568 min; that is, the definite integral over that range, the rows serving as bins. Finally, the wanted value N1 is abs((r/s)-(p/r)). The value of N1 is 0.16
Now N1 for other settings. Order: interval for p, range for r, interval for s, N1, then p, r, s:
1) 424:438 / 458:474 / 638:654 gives 0.08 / 41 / 44.8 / 45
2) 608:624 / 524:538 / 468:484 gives 0.22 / 45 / 39.8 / 44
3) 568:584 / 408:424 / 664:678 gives 0.20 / 44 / 47.0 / 41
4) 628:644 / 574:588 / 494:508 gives 0.13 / 44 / 38.9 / 38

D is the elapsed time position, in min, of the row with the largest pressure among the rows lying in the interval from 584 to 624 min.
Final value 621.0 min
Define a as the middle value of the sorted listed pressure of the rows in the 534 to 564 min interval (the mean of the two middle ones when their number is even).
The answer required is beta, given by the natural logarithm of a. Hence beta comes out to 1.034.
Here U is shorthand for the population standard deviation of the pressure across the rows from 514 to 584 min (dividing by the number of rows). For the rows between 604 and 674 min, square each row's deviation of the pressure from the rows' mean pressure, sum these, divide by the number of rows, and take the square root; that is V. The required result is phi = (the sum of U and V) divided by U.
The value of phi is 1.8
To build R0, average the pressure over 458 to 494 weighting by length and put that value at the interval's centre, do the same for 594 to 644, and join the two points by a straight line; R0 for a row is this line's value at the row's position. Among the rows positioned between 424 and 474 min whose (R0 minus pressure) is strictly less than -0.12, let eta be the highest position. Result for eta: 456.0 min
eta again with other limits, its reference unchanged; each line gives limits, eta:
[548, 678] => 676.0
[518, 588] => 546.0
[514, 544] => 526.0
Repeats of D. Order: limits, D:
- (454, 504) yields 456.0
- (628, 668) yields 661.0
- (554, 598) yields 596.0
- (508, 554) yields 526.0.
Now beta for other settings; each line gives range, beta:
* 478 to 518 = 0.996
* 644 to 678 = 1.049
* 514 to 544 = 1.056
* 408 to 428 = 1.079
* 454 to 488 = 1.024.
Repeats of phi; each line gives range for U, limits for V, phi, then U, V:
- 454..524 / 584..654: 1.5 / 0.086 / 0.05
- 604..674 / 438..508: 2.7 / 0.060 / 0.10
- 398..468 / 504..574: 2.4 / 0.056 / 0.08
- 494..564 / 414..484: 2.0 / 0.088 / 0.09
